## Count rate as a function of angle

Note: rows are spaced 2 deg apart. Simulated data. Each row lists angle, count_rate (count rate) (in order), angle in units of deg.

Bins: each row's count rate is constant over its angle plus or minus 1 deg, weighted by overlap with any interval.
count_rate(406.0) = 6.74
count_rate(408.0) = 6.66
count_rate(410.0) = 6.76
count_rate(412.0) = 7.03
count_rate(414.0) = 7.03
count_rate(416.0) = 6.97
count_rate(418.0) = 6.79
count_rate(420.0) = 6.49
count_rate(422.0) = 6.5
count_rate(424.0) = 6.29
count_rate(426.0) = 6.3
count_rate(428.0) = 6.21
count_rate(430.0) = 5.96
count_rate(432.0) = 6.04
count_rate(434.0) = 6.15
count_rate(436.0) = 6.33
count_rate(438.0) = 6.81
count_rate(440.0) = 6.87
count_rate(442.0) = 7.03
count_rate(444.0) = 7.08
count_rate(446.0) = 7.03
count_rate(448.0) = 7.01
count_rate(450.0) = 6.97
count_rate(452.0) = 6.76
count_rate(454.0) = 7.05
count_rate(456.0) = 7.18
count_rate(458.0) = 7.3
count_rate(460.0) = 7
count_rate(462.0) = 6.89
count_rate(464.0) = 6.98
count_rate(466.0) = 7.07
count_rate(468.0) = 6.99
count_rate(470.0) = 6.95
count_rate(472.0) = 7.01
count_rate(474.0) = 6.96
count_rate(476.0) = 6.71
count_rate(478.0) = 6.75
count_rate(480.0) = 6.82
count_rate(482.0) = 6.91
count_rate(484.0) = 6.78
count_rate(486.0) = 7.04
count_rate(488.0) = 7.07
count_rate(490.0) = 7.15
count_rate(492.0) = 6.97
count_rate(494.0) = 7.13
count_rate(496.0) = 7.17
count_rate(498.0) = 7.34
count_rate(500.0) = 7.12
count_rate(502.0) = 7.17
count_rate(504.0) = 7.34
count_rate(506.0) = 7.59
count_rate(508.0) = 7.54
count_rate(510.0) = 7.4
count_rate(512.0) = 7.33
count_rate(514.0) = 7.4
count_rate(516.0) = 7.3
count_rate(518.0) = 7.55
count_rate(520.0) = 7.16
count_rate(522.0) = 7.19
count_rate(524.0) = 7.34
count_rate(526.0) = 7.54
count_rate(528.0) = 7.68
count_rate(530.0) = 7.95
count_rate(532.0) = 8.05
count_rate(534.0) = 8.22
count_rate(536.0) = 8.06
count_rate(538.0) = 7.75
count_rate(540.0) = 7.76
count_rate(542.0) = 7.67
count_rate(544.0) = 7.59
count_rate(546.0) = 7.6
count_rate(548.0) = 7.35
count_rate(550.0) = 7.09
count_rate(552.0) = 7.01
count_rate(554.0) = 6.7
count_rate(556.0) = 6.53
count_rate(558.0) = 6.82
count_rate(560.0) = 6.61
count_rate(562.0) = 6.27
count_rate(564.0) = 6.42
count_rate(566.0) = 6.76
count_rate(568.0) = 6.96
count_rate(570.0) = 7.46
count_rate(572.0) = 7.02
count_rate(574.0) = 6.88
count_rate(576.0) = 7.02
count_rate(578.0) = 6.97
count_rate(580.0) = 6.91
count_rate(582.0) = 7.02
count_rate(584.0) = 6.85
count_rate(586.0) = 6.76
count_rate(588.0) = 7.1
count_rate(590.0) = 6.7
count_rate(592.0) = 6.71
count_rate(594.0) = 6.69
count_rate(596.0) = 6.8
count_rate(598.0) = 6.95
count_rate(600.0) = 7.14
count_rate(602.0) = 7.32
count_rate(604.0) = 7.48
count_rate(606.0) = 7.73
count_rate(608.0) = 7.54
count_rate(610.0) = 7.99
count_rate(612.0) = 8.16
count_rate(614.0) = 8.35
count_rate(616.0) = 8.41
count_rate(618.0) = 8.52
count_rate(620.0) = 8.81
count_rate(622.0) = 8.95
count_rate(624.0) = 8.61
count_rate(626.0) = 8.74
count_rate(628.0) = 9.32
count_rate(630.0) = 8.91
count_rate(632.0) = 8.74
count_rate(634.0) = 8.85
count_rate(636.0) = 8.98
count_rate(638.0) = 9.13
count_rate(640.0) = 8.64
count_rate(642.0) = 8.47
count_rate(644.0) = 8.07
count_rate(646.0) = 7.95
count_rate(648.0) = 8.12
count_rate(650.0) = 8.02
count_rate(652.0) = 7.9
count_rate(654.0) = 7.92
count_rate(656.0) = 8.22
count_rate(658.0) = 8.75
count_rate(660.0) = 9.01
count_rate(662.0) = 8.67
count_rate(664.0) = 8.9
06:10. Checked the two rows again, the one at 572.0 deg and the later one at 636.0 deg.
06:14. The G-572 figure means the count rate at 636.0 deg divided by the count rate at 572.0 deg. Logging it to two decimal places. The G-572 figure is 1.28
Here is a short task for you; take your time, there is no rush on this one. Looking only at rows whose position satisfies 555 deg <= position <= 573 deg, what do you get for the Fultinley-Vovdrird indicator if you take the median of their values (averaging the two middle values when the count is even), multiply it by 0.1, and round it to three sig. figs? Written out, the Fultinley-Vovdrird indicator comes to 0.676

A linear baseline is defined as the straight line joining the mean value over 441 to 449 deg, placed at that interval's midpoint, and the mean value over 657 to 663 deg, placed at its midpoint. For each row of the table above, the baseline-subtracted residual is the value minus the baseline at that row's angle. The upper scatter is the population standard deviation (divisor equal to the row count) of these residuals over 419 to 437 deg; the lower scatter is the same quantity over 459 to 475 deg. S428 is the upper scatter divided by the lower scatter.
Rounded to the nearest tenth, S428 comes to 3.4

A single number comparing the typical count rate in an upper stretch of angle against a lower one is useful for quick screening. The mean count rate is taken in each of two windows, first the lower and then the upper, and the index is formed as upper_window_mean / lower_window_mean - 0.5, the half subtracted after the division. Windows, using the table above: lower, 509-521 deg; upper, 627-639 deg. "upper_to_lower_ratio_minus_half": 0.72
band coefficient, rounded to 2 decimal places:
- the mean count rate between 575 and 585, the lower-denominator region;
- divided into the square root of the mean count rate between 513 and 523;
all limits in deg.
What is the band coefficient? 0.39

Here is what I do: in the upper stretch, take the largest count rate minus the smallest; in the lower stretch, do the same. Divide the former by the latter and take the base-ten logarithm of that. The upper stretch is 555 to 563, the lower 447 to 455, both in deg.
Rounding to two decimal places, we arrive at 0.28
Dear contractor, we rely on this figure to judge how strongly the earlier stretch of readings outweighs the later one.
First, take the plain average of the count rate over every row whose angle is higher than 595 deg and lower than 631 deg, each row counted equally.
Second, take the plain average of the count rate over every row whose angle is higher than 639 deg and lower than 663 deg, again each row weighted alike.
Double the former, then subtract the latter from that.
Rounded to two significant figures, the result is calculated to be 7.9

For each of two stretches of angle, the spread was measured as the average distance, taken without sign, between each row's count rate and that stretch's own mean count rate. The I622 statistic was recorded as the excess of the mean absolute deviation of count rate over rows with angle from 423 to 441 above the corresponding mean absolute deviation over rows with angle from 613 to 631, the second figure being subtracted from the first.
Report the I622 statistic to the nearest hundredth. -0.01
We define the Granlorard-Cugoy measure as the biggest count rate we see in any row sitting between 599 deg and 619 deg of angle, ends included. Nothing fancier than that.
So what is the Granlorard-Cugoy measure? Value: 8.52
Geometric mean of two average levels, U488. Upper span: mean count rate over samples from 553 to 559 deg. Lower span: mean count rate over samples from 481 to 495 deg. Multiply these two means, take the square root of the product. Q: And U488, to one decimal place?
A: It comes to 6.8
